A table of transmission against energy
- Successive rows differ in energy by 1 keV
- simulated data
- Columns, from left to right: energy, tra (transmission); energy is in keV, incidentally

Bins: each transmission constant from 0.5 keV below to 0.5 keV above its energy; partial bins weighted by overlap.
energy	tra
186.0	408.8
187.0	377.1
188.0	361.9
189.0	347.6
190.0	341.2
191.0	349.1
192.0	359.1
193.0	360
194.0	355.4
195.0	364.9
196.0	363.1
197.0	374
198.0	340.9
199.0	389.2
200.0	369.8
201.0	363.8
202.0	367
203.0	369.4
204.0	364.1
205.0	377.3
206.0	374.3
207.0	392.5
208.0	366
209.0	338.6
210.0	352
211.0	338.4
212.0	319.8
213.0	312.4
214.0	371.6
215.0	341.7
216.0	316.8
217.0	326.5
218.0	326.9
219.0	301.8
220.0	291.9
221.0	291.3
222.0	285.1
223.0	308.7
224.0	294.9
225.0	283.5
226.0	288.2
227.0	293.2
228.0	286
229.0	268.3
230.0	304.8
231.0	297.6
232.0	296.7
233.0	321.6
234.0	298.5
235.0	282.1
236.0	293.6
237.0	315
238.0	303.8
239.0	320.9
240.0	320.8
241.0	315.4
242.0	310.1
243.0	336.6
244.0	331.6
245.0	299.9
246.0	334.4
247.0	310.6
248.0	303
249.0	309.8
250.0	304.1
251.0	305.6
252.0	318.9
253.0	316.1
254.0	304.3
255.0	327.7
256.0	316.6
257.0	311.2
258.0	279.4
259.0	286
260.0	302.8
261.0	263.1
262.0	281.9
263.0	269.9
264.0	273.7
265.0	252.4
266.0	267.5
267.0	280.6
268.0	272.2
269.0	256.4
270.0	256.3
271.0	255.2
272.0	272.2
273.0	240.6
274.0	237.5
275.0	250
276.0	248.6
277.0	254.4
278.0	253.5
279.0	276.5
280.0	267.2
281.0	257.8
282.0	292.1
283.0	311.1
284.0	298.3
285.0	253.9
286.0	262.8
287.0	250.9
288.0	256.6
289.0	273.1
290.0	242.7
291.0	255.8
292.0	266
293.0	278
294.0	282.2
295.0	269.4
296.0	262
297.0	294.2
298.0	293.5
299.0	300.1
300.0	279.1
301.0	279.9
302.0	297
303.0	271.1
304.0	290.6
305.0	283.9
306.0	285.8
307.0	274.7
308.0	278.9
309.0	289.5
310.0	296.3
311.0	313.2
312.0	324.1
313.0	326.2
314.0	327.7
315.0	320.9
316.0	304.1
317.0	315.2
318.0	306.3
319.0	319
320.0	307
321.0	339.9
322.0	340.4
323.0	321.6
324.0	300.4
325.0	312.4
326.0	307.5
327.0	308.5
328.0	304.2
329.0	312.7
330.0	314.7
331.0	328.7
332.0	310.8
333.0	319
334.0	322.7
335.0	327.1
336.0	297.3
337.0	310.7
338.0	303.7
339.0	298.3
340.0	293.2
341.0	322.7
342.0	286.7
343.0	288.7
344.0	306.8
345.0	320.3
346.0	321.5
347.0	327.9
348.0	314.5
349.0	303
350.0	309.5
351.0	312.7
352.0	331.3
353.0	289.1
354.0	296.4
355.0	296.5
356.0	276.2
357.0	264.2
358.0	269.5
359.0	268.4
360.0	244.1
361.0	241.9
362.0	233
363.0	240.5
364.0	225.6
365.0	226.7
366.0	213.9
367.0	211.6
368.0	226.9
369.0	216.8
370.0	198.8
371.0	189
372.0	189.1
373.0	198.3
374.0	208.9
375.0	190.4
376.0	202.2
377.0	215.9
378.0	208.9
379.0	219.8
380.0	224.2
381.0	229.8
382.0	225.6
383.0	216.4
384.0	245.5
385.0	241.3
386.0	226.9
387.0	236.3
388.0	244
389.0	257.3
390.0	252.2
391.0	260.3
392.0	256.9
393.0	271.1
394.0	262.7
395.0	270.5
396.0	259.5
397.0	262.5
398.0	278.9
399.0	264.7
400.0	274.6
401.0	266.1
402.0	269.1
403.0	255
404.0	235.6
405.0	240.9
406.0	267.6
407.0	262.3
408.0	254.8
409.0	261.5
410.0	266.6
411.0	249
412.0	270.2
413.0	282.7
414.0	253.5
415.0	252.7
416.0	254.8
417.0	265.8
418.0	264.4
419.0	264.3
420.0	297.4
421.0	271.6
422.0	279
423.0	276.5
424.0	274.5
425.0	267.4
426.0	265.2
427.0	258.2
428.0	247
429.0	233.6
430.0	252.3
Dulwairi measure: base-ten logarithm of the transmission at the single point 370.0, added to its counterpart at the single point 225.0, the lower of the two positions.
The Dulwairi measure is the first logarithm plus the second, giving 4.75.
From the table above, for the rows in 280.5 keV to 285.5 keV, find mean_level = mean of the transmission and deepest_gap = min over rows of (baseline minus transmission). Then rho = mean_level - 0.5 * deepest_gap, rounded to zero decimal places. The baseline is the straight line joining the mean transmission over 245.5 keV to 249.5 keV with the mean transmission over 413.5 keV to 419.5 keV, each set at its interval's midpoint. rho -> 287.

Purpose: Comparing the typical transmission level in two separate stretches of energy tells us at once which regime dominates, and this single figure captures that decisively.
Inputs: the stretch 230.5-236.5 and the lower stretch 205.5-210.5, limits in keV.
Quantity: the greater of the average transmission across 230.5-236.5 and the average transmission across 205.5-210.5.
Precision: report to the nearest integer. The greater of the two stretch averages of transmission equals 365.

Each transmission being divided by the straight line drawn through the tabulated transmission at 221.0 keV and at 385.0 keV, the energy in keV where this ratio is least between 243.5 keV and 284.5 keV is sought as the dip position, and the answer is 274.0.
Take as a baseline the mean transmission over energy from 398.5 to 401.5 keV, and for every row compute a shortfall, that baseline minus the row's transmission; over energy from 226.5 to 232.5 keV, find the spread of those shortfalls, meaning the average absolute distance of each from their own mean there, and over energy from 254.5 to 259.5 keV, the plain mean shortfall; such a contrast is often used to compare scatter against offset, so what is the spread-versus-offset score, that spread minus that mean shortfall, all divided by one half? 90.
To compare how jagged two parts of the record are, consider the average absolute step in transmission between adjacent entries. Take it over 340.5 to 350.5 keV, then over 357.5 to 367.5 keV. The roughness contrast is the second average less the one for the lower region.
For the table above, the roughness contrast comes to -4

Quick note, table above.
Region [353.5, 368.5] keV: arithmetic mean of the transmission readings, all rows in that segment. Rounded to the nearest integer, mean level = 249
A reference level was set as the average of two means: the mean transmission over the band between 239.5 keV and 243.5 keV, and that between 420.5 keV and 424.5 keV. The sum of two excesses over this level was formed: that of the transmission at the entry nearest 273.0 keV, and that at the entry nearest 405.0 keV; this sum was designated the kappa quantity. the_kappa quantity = -115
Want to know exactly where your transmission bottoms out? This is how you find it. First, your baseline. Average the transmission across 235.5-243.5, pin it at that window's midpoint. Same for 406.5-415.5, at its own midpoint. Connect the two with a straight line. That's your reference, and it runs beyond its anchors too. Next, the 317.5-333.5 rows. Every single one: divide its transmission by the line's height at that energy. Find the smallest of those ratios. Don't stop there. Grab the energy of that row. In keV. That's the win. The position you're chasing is 324.0 keV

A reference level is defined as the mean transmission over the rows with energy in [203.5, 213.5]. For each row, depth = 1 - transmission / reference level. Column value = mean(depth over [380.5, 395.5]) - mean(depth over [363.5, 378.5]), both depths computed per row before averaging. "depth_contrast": -0.11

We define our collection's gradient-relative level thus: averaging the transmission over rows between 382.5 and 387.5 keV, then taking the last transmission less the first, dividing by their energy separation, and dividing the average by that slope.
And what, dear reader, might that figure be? 47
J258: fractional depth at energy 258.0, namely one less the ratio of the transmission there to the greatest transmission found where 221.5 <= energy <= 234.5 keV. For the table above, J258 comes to 0.13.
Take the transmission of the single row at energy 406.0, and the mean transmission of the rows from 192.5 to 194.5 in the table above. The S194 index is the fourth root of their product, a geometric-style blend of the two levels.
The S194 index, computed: 17.6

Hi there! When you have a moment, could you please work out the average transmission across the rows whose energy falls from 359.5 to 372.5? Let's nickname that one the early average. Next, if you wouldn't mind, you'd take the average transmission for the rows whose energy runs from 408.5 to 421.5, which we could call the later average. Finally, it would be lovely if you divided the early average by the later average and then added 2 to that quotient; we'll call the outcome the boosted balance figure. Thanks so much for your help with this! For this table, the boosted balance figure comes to 2.83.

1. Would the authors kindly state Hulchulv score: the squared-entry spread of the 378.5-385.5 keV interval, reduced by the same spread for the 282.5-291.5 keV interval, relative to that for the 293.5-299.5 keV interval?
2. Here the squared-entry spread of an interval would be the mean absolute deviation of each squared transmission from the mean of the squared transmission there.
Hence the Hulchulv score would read -0.9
